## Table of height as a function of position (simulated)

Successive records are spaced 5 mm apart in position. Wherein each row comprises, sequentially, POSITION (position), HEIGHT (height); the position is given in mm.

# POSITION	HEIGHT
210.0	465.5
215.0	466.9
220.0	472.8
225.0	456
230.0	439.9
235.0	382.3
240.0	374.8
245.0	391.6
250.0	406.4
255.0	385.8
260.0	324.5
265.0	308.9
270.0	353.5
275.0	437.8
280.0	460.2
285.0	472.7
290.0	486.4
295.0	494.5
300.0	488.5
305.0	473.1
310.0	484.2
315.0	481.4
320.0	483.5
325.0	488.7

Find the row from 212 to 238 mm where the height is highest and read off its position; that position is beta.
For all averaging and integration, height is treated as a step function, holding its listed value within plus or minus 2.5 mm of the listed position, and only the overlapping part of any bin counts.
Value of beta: 220.0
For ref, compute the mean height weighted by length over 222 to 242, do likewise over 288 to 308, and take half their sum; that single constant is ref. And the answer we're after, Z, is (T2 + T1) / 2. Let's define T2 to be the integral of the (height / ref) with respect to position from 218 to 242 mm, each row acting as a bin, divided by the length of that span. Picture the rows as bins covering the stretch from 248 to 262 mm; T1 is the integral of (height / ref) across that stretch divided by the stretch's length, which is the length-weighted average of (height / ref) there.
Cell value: 0.89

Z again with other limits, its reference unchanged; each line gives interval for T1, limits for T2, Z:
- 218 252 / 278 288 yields 0.98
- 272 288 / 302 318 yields 1.04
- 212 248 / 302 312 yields 1.00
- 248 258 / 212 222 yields 0.96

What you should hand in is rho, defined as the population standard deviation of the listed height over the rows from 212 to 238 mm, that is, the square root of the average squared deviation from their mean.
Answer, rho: 33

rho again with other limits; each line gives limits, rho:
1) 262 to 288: 64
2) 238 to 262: 28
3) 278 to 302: 12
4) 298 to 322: 5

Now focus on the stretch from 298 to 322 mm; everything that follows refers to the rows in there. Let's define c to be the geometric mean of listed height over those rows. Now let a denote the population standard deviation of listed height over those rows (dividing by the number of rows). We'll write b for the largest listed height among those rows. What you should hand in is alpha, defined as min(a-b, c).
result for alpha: -483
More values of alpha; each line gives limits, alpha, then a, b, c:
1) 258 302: -424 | 71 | 494.5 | 419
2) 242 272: -371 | 36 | 406.4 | 360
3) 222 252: -426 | 30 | 456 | 407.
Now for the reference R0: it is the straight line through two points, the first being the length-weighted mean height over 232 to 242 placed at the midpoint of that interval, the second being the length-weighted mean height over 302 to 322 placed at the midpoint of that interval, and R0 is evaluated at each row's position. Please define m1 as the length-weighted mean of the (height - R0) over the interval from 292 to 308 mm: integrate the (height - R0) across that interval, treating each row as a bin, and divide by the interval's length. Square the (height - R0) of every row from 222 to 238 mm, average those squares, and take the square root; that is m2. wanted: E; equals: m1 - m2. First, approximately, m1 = 21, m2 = 65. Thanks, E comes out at -44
